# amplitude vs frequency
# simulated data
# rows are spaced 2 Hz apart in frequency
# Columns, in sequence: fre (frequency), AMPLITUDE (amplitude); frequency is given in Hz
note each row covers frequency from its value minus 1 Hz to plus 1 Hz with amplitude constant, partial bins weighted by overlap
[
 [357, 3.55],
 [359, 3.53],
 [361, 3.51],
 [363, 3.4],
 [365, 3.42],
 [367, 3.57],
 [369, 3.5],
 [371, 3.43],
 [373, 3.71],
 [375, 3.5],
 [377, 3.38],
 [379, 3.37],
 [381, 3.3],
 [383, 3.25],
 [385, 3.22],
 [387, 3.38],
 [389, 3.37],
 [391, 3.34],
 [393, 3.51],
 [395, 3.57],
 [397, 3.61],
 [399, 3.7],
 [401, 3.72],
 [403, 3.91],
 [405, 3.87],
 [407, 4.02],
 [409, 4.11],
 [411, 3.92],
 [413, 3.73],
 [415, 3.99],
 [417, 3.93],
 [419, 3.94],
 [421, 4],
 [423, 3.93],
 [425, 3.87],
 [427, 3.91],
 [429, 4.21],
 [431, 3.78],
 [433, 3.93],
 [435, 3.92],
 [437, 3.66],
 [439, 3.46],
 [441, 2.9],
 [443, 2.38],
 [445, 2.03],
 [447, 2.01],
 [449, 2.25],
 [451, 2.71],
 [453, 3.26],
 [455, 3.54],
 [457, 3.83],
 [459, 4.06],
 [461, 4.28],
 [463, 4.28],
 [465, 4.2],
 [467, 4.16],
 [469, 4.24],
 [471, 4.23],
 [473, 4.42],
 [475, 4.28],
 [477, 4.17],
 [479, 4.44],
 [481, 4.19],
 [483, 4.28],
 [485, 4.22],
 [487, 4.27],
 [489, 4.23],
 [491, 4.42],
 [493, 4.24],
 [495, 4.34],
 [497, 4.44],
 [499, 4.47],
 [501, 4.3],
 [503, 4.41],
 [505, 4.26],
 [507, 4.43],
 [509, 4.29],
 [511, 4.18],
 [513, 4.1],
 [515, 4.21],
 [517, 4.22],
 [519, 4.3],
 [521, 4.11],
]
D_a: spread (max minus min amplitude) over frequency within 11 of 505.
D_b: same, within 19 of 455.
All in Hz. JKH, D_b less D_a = 2.0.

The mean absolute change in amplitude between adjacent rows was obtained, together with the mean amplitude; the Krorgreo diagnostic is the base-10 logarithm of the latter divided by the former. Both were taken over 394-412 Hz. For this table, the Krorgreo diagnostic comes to 1.58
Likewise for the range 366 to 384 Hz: 1.50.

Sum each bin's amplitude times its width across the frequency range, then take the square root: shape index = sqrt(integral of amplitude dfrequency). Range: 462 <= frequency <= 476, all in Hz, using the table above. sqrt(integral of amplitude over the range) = 7.7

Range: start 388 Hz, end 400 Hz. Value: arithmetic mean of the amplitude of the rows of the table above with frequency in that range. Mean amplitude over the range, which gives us 3.5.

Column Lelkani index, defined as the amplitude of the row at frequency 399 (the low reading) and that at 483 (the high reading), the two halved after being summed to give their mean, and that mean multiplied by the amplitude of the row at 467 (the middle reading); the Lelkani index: 16.6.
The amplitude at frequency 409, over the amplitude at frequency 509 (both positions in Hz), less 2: -1.04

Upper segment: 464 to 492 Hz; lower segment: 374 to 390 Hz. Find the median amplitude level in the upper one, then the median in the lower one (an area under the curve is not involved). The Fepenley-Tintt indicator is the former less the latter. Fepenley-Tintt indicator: 0.9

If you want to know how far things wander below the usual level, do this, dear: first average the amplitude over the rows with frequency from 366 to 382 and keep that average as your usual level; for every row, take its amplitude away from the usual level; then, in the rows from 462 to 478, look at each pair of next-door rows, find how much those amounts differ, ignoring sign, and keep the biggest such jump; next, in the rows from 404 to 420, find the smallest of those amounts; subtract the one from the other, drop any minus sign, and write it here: 0.8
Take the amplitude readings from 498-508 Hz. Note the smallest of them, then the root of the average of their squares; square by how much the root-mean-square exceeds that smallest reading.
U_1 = 0.013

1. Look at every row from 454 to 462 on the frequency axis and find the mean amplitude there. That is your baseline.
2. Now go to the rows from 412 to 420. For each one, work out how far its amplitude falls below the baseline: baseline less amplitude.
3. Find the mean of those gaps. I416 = 0.0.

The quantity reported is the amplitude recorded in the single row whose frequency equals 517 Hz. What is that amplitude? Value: 4.22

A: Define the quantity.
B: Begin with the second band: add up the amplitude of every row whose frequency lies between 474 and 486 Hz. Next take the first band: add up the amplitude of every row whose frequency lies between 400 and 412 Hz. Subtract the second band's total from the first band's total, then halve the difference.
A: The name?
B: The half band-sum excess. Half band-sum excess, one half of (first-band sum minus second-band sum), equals -1.0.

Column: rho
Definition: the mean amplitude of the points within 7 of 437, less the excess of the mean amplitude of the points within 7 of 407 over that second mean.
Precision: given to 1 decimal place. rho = 3.0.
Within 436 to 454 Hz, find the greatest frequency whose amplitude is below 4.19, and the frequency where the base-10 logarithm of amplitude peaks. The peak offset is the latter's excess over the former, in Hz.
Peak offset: -16 Hz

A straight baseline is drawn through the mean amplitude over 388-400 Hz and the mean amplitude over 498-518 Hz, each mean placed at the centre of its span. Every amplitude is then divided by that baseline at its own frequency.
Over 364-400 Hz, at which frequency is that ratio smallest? 385 Hz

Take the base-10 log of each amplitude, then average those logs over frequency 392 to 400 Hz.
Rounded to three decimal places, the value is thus 0.556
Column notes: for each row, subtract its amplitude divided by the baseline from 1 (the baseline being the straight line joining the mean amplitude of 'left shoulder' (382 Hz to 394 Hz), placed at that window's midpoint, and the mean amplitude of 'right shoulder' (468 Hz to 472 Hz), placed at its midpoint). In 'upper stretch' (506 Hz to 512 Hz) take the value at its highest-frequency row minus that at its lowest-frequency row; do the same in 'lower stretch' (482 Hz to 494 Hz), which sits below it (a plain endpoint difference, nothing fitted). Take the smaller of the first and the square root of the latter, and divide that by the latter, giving 1.9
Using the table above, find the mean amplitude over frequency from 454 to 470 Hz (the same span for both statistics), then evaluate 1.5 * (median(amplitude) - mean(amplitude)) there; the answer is 0.16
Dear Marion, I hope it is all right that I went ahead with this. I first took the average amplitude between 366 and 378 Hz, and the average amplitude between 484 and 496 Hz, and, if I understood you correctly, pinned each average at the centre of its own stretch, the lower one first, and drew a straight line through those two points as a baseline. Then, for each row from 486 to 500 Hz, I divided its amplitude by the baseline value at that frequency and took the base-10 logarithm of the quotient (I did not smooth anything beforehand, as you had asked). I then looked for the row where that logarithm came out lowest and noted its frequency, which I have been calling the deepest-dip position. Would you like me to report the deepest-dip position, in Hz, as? 493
